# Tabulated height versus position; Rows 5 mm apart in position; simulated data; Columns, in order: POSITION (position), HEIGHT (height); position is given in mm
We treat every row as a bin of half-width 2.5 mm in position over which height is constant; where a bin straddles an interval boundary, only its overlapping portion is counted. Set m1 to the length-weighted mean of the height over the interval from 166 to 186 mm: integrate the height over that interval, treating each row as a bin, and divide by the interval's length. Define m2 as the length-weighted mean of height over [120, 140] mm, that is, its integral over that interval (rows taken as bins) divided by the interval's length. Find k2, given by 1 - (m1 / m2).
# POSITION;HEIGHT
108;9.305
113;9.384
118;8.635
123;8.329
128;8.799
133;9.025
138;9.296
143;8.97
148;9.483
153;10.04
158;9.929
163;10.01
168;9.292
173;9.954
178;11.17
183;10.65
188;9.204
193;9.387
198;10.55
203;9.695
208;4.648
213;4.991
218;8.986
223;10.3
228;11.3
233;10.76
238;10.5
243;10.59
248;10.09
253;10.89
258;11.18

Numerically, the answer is -0.2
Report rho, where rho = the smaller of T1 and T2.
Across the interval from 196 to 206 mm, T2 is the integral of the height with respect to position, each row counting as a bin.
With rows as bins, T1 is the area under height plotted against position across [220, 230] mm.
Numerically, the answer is 98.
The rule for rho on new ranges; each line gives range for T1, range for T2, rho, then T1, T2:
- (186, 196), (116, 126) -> 85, 94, 85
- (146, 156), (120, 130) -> 86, 98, 86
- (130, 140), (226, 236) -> 91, 91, 110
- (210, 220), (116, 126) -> 68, 68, 85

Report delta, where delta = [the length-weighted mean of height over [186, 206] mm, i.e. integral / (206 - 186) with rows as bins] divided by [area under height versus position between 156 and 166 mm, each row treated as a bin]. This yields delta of 0.097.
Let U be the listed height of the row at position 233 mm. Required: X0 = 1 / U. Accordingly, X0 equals 0.093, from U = 10.76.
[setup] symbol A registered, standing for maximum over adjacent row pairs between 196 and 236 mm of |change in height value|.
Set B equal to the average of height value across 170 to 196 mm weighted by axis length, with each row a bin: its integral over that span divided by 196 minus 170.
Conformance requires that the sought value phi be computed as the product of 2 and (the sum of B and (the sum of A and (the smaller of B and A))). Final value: 40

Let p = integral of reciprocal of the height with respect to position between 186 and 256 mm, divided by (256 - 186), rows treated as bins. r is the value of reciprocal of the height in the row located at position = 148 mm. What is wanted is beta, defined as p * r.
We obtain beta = 0.0120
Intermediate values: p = 0.114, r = 0.105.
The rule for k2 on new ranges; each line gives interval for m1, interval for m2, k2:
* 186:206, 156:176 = 0.0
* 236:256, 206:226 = -0.4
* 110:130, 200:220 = -0.2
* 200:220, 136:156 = 0.2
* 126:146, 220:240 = 0.2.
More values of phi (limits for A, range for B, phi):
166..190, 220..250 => 27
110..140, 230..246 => 24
